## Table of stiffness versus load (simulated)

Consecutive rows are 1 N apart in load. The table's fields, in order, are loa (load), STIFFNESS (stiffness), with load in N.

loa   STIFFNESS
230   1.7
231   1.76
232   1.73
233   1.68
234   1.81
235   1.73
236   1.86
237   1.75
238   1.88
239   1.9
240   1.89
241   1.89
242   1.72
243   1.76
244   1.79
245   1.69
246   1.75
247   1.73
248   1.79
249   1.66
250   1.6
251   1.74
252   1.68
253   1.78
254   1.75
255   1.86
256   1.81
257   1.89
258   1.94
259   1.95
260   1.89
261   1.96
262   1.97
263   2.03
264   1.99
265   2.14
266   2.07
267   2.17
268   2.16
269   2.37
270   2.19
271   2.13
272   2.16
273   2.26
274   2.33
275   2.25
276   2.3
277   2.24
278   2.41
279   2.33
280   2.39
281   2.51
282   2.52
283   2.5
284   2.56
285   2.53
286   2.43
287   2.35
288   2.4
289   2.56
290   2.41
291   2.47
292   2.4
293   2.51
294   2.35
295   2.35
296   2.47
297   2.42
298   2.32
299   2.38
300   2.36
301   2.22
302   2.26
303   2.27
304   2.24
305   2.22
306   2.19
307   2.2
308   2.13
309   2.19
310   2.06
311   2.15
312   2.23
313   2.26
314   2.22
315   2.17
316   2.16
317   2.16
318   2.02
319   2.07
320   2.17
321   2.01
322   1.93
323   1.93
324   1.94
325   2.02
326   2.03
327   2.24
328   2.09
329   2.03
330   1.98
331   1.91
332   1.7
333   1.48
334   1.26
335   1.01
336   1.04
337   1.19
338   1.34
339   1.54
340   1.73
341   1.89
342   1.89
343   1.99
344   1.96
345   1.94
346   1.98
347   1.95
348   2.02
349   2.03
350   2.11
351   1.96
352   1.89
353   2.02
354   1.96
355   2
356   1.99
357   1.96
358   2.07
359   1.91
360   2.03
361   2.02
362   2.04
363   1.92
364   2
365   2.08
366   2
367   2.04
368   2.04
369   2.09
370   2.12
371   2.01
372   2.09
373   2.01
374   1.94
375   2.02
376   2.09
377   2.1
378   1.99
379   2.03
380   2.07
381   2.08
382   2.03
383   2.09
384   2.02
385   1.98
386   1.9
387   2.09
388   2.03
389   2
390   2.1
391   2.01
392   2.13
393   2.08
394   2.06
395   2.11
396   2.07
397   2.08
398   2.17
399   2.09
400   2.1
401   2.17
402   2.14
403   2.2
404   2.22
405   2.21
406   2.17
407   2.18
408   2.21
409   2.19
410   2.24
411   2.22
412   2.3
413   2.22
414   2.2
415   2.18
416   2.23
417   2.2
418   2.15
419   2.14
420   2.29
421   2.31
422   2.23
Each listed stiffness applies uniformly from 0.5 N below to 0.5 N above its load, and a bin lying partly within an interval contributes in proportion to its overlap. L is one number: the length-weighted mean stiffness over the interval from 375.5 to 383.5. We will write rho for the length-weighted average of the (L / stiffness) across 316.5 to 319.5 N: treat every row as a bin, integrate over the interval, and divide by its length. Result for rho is 0.99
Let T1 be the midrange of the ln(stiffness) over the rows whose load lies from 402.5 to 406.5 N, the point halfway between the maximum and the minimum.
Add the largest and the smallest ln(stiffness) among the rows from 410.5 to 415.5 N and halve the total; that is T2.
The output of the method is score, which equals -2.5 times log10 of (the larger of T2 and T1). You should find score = 0.23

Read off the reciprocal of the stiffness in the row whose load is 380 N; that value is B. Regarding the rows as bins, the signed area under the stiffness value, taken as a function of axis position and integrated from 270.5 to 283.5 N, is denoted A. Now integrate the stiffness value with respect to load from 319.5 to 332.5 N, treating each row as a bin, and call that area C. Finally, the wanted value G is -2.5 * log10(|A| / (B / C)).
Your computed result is -8.03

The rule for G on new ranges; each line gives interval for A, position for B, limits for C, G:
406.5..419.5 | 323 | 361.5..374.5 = -7.91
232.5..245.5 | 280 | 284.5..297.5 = -8.12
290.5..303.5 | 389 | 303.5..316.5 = -8.11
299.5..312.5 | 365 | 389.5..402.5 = -8.03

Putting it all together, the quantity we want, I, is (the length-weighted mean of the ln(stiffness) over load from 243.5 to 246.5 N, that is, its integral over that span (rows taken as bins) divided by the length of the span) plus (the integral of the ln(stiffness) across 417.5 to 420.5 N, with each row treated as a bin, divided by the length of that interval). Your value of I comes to 1.34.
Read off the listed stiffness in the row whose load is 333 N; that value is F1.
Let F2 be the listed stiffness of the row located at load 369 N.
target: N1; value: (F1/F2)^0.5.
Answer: 0.84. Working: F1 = 1.48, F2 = 2.09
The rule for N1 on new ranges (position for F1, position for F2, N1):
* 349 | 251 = 1.08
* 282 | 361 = 1.12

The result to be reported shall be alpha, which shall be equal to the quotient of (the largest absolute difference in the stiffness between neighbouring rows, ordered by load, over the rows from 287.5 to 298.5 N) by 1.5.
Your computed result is 0.107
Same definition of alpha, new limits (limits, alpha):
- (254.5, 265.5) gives 0.100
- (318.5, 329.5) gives 0.140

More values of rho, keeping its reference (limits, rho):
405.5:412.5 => 0.93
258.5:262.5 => 1.06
